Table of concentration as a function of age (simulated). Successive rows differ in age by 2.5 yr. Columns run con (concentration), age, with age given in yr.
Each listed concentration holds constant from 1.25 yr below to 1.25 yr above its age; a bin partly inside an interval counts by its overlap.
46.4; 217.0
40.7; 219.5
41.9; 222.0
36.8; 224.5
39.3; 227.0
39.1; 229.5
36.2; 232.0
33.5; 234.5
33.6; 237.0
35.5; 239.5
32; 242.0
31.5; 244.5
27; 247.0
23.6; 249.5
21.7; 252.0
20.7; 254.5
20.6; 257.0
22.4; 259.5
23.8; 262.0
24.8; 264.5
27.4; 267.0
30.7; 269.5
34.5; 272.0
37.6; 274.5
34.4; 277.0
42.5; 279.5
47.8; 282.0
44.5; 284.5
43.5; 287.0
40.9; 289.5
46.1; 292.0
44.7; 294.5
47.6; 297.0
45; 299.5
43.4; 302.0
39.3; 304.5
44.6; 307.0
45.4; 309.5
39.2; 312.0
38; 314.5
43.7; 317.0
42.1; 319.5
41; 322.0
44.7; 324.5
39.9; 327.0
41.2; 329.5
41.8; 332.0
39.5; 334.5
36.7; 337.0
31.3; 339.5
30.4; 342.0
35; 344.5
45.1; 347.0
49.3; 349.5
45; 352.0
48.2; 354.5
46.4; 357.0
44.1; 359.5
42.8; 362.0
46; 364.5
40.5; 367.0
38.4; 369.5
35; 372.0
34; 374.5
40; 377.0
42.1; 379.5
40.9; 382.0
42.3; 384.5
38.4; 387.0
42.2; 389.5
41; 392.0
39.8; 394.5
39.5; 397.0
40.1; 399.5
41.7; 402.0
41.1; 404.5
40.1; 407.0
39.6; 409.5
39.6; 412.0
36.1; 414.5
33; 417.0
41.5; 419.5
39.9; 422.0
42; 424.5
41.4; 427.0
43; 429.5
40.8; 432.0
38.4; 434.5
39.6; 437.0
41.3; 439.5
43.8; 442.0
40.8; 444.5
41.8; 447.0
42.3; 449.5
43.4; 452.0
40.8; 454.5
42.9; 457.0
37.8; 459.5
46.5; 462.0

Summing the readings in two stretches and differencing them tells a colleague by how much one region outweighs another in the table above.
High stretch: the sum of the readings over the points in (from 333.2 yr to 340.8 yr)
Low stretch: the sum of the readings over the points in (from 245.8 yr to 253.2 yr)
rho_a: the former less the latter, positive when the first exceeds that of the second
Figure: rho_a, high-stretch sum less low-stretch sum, 35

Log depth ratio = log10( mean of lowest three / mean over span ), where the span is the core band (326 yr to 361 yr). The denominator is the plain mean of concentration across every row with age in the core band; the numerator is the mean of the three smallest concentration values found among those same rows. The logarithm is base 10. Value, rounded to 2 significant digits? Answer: -0.10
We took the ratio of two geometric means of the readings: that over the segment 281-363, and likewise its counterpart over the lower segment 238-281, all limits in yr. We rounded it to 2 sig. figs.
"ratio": 1.5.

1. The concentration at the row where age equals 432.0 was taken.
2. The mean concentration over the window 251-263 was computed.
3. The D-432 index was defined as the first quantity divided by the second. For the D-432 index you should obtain 1.87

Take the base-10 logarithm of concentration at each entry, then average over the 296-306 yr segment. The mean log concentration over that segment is 1.64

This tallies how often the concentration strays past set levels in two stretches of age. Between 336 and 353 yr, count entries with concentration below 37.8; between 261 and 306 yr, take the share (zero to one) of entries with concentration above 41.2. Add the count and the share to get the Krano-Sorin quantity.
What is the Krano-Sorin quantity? 4.5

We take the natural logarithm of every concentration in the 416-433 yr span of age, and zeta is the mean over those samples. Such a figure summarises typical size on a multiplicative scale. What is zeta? 3.69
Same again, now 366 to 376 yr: 3.61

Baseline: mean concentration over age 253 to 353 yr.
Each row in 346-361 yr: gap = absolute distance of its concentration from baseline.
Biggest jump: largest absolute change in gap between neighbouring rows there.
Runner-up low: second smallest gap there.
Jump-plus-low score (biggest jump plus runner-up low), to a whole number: 11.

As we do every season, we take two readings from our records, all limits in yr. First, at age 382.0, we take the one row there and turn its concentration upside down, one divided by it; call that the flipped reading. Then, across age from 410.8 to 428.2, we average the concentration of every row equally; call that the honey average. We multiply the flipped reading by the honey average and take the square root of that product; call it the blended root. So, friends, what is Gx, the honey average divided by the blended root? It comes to 40.0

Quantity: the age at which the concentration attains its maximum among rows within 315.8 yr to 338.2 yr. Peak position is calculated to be 324.5 yr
